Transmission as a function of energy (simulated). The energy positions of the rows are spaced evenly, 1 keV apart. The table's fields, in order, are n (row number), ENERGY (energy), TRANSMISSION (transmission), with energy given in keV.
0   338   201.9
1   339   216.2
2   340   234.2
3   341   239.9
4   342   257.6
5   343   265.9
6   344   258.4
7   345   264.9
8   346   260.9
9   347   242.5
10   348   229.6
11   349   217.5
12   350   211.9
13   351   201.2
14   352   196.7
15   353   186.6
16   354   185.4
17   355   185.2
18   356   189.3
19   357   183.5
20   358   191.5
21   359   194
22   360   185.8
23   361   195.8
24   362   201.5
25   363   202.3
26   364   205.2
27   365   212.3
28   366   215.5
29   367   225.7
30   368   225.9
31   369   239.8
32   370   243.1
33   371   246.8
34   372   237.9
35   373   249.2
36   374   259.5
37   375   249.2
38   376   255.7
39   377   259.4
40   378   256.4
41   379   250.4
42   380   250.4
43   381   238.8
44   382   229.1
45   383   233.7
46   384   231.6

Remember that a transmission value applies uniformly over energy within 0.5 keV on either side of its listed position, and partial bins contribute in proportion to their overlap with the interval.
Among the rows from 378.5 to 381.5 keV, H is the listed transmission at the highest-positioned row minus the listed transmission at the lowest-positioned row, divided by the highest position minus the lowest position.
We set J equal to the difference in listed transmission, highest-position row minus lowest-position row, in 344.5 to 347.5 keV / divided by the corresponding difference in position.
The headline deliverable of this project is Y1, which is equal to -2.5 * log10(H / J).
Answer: 0.7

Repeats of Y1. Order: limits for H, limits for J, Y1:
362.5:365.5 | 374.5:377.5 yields 0.0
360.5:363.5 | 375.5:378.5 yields -2.4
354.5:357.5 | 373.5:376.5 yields 0.9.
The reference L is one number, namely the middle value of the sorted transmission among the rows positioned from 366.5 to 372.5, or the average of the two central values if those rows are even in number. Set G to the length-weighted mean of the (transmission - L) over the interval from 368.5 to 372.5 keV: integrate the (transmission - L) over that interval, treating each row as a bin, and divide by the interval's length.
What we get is 3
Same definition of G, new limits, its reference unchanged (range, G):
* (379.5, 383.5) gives -1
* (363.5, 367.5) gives -24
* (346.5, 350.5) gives -13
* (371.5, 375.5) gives 10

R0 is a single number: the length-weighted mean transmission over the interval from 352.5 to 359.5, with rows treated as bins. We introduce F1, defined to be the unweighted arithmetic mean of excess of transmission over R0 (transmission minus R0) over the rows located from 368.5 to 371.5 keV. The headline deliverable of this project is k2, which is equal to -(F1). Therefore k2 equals -55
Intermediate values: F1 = 55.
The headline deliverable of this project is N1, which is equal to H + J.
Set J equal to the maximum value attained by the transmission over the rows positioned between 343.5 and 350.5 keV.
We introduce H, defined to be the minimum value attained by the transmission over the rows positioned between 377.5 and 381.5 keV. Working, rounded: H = 238.8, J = 264.9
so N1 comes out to 504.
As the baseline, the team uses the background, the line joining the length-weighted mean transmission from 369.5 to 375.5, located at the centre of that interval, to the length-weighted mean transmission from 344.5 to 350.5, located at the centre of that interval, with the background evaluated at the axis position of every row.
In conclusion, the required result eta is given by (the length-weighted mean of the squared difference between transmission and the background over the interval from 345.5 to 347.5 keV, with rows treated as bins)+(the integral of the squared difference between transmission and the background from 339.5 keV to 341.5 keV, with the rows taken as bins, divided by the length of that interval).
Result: 301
